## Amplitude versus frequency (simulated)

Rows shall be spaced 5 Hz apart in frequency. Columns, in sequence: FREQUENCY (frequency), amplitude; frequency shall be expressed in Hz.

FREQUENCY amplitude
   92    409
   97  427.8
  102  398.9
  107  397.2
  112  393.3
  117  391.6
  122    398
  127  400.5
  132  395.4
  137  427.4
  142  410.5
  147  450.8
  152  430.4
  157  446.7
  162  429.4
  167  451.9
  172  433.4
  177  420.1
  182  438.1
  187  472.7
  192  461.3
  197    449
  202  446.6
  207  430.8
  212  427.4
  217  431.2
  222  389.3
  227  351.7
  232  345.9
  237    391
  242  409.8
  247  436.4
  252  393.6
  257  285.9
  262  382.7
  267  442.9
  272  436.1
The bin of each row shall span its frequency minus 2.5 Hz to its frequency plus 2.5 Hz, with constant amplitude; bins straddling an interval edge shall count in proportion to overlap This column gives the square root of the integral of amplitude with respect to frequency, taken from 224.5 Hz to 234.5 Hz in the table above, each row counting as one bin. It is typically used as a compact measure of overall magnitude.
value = 59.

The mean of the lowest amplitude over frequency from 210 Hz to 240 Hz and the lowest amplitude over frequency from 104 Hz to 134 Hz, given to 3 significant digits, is 369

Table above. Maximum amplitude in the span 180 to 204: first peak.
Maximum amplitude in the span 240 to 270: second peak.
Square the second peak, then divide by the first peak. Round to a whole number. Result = 415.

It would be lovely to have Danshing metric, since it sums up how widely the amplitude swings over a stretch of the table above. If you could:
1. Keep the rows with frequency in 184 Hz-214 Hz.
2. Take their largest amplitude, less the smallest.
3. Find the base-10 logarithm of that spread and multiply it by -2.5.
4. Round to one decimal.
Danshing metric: -4.1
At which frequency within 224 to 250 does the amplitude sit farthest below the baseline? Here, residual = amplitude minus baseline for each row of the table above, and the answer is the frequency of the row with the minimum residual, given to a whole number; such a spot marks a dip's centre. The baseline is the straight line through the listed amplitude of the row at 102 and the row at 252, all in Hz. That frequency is 232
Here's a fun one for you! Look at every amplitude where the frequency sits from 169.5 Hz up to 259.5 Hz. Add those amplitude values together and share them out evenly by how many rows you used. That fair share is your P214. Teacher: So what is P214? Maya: 412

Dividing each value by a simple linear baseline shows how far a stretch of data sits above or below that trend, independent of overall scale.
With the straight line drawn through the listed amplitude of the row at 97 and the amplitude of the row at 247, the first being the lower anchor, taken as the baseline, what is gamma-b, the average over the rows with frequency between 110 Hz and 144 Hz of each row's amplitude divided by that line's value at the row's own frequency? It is 0.937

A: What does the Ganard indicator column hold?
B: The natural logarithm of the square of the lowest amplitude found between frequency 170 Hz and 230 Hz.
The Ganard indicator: 11.7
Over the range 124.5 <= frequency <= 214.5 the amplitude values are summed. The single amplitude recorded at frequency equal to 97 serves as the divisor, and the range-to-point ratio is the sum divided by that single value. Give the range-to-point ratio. 18.3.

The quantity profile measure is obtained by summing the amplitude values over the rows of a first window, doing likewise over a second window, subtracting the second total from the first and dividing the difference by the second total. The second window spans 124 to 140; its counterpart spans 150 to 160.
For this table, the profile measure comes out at -0.28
